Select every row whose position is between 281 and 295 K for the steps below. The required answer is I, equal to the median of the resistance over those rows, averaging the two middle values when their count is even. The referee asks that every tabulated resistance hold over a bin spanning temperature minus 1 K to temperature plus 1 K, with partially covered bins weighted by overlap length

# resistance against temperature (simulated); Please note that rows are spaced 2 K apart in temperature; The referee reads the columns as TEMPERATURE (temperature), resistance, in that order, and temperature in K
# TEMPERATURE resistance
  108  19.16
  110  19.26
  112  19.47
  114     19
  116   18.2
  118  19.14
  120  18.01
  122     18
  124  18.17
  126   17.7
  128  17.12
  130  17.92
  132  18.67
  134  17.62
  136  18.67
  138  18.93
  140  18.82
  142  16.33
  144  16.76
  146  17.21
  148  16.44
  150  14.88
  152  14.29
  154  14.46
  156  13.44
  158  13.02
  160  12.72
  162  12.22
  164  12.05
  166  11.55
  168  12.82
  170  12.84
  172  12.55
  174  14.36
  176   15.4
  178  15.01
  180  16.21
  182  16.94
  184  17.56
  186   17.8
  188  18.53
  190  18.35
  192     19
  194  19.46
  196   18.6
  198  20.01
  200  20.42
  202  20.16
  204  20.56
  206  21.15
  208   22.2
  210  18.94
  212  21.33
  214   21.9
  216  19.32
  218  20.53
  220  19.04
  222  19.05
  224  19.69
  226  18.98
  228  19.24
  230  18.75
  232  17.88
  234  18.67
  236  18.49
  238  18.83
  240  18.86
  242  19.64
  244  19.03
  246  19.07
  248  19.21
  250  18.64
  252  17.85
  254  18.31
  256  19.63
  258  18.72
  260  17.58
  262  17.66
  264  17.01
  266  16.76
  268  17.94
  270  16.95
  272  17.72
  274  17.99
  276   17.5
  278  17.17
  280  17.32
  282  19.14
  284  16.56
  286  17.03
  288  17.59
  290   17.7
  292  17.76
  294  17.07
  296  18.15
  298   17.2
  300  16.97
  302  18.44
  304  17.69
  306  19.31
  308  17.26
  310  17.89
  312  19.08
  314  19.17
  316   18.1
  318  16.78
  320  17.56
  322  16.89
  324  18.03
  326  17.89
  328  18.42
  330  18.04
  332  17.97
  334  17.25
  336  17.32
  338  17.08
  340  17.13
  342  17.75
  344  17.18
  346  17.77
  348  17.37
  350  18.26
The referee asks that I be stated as 17.6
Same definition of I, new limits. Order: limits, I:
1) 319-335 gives 17.9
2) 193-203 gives 20.0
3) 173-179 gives 15.0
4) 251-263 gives 18.1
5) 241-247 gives 19.1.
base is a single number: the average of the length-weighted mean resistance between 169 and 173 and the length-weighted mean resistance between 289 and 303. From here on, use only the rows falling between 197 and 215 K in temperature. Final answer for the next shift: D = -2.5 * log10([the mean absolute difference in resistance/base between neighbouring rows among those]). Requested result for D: 2.8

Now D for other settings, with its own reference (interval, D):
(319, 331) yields 3.6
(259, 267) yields 4.2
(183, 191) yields 4.0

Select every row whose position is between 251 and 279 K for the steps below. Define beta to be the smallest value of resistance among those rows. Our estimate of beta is 16.76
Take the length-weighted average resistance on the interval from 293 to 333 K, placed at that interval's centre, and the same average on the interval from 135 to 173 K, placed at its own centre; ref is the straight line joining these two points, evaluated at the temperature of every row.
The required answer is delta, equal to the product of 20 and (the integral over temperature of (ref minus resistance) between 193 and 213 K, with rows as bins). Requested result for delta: -1829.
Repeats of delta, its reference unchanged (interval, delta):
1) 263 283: -180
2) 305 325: -29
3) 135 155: -848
